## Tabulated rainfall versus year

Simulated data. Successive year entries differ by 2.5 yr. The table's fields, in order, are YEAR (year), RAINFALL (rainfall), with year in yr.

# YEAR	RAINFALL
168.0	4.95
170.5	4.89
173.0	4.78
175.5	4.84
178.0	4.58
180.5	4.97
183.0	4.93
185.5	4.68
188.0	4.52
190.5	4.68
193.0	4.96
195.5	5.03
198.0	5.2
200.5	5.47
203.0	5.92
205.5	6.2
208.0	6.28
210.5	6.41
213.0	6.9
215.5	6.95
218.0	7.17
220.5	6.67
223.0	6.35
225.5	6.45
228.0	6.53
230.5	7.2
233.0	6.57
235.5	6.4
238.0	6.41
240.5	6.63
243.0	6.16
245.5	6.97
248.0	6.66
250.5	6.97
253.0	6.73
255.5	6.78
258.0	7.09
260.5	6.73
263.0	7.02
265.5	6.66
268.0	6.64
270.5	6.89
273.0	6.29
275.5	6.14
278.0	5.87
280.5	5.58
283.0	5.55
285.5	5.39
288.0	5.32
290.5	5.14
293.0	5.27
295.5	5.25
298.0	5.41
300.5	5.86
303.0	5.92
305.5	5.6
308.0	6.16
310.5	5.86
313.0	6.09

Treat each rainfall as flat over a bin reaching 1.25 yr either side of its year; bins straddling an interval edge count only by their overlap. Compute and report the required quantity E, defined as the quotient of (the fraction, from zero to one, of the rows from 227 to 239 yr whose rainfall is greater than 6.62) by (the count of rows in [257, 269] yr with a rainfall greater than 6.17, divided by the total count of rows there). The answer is 0.2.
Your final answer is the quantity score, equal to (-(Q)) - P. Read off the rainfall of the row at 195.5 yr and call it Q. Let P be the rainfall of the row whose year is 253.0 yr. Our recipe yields -11.8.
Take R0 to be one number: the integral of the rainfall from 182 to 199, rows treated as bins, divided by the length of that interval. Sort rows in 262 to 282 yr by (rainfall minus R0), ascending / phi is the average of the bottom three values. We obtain 1.0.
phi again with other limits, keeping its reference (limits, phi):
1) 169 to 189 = -0.3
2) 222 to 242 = 1.5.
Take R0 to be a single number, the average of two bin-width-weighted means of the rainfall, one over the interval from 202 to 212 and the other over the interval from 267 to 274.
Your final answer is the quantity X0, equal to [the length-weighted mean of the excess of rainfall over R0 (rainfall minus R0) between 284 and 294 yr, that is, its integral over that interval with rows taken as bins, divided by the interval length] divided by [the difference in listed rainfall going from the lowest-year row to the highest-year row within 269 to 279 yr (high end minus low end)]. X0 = 1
